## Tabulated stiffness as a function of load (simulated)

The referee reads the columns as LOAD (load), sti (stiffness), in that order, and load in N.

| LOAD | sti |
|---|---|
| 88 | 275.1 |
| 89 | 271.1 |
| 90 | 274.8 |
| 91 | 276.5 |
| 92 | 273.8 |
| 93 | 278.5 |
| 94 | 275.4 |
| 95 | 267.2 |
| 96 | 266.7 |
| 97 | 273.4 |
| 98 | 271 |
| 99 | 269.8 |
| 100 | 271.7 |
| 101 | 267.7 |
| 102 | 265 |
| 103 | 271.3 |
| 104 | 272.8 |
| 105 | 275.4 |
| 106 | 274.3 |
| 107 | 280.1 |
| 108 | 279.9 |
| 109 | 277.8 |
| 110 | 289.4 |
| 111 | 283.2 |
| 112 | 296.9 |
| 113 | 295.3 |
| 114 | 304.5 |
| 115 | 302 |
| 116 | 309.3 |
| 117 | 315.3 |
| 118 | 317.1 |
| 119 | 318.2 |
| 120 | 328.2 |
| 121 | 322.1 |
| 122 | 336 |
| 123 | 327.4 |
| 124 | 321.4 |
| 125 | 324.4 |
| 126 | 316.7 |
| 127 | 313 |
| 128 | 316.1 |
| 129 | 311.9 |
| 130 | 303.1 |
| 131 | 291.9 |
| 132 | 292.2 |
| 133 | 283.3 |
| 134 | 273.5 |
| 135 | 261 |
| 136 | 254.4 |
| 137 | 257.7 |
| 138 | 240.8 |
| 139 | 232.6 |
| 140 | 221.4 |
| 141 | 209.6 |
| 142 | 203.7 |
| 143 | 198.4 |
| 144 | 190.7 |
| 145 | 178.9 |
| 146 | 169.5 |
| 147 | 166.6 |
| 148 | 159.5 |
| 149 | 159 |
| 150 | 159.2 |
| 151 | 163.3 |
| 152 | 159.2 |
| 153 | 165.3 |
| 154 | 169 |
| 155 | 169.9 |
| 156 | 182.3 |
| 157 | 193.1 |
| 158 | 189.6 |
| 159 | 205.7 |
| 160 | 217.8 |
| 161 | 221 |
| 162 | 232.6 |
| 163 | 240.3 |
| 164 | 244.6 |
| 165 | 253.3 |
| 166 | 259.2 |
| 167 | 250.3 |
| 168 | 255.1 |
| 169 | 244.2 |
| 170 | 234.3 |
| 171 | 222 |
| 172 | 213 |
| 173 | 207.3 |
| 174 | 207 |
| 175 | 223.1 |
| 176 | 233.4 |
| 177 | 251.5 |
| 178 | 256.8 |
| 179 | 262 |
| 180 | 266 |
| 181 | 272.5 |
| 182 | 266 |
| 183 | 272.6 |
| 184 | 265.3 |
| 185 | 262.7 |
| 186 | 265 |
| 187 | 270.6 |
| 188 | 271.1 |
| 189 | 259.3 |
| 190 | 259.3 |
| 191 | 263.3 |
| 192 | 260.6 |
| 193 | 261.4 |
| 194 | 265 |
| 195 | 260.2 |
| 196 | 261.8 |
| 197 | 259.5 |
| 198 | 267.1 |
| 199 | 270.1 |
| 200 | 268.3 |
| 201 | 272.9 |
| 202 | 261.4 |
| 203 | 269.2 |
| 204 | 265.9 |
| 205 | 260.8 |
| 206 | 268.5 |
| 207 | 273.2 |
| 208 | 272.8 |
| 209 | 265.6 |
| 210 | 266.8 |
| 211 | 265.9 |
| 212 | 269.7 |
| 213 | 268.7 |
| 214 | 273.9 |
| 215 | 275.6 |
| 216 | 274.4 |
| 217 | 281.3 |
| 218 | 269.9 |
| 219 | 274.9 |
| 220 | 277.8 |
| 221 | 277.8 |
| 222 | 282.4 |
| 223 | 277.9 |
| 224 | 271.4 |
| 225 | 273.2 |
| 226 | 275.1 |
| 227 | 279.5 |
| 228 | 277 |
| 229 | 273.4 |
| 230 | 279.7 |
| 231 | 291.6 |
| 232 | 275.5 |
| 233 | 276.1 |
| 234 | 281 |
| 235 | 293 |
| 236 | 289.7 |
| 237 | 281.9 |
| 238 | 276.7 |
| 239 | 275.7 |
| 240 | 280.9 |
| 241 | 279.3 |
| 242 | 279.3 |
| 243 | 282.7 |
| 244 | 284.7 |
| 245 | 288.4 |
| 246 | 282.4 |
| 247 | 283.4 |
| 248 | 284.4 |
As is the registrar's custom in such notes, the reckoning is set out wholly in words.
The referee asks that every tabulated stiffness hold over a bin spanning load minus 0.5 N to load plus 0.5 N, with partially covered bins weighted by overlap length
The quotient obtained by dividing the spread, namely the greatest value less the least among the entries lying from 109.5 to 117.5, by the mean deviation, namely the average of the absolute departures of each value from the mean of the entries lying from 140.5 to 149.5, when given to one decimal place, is 1.9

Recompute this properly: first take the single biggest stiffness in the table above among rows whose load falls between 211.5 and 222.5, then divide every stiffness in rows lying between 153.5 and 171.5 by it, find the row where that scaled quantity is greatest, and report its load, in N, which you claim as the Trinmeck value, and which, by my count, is 166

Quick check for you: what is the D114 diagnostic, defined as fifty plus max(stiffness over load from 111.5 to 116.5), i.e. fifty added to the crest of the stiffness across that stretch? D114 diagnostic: 359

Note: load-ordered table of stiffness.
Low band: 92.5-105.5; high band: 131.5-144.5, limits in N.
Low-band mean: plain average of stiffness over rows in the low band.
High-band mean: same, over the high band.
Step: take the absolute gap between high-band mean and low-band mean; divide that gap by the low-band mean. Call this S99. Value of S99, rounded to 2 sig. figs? 0.12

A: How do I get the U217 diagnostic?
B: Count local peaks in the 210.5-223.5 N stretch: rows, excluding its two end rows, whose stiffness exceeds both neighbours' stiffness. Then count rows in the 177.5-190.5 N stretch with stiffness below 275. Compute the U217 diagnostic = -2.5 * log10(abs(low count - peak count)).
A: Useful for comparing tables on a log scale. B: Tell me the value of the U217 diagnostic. -2.4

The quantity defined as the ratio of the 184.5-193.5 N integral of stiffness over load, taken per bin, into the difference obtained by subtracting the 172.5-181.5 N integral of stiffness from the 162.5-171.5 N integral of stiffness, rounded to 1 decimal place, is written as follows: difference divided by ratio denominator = 0.0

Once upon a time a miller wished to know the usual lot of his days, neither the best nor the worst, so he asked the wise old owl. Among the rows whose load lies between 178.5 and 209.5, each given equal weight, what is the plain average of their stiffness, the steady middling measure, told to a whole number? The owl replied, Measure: 266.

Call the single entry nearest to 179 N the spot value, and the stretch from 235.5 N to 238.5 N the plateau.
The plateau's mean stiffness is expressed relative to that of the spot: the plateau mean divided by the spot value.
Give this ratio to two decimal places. 1.08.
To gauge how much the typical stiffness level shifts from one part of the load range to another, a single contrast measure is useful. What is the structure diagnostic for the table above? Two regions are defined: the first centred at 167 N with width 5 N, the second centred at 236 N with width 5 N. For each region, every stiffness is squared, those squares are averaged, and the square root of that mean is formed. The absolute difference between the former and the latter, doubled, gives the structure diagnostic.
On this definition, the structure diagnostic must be 64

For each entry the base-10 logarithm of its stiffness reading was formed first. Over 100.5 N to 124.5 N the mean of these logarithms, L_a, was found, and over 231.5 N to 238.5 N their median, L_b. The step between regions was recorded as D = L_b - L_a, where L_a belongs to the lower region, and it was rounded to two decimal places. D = -0.02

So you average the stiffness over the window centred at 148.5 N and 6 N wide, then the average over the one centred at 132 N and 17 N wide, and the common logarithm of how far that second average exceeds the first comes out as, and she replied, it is 2.08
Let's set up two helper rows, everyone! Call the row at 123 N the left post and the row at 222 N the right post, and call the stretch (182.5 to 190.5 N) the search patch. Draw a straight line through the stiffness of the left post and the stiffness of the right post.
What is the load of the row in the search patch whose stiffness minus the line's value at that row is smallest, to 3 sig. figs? 189 N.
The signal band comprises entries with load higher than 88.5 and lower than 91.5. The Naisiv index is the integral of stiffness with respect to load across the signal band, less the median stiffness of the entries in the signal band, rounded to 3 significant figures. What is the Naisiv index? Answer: 548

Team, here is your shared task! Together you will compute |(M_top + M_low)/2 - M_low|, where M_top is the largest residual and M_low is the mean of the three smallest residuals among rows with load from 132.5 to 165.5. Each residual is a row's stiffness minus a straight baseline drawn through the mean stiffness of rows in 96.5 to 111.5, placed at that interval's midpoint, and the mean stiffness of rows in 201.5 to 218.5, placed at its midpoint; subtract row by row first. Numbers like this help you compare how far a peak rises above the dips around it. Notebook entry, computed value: 62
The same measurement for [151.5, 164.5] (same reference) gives 40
